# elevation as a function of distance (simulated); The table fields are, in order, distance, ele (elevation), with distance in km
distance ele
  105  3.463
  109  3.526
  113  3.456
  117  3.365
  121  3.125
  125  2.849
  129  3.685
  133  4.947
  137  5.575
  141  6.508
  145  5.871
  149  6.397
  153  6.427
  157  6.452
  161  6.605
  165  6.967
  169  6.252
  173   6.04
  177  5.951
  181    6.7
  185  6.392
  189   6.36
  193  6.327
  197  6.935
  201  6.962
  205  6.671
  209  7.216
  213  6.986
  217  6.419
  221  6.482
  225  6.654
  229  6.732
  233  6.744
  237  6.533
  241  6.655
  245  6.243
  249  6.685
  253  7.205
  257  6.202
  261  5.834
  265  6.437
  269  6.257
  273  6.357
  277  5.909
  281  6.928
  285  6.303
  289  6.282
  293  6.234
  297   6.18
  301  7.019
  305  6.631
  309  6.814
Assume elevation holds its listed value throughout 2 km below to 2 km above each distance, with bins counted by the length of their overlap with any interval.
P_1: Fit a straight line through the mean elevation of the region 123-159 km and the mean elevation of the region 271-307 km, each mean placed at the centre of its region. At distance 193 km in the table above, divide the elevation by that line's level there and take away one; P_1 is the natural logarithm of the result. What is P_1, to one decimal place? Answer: -2.3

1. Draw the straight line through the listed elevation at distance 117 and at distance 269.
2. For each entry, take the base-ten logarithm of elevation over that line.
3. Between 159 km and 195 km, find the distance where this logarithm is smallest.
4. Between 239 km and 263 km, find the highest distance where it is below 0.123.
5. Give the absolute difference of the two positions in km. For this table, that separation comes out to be 68 km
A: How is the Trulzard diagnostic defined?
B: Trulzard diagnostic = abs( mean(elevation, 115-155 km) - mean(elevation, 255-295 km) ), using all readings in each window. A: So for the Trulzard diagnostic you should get 1.4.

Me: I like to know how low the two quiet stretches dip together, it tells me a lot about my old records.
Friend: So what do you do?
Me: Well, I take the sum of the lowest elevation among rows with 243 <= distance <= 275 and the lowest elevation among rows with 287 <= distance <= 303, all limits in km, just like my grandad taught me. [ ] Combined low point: 12.0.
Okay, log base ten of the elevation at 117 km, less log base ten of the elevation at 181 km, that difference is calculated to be -0.30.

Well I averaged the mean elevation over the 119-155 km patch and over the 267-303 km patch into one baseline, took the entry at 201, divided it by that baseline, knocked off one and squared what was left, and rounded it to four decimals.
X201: 0.0477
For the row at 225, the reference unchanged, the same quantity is 0.0271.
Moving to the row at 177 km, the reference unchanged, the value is 0.0017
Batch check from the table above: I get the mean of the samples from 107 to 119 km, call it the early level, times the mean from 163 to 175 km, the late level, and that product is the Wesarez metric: 22.1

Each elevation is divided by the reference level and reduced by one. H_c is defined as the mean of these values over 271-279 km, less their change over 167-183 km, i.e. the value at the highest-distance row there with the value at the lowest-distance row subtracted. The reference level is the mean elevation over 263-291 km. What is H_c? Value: -0.11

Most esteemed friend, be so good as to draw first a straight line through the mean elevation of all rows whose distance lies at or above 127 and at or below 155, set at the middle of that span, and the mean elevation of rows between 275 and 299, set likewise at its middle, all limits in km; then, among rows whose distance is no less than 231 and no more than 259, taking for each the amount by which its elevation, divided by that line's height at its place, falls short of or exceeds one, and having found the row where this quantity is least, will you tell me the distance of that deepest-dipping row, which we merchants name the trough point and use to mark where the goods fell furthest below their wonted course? 257 km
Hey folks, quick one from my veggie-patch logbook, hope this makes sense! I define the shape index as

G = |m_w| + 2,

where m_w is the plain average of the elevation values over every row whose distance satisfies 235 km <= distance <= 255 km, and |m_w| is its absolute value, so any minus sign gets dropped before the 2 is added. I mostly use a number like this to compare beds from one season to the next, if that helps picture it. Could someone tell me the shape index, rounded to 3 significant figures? 8.66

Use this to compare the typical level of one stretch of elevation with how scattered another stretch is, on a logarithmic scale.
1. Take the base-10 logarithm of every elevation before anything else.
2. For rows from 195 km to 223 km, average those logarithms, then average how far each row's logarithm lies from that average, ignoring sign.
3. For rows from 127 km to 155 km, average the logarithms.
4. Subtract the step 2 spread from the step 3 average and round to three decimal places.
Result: 0.728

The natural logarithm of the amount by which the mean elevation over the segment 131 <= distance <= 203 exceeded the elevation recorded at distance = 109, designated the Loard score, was 1.0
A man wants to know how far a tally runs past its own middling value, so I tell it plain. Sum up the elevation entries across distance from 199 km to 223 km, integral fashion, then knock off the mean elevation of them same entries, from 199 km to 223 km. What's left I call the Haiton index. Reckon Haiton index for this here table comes 156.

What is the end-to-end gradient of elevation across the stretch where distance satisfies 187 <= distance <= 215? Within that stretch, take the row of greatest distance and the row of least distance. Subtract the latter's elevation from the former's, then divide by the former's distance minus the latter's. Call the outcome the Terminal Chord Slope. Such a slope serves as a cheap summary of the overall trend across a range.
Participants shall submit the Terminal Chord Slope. 0.026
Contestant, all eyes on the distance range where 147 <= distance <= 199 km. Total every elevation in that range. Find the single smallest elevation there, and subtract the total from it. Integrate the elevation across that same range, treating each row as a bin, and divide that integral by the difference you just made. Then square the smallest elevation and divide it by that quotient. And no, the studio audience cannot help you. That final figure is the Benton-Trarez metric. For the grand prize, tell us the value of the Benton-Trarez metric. -8.2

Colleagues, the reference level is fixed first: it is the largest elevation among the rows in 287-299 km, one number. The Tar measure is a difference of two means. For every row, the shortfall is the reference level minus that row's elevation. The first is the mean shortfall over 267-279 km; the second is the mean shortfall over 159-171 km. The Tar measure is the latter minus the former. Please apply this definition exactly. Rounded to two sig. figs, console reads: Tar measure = -0.43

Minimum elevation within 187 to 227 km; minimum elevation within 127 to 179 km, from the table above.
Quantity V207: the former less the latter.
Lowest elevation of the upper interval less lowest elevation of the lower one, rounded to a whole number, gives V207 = 3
